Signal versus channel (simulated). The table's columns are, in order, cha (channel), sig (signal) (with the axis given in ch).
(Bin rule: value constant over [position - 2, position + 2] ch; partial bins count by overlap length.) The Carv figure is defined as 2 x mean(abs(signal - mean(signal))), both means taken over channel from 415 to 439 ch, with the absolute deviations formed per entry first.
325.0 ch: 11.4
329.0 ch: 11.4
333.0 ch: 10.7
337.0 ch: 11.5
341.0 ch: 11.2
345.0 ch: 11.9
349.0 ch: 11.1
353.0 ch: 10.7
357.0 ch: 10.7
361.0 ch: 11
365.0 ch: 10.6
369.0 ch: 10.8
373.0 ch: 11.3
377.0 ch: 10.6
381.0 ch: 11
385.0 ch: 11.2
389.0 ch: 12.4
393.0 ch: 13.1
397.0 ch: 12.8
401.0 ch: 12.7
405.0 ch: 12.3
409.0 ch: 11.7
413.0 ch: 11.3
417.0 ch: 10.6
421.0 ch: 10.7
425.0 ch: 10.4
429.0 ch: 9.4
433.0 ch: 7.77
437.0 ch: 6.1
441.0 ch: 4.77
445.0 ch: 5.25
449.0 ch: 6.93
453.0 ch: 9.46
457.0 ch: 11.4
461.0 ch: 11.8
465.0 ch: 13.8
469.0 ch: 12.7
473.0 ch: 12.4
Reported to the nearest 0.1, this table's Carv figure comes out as 3.0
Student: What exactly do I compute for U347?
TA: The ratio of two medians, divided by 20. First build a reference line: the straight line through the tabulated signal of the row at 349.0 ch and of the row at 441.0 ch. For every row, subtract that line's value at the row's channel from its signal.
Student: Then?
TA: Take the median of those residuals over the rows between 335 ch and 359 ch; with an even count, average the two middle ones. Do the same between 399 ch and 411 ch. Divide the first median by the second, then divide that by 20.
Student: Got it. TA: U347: 0.00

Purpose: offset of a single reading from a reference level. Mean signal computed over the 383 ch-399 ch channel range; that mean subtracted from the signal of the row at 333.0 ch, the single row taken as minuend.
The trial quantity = -1.7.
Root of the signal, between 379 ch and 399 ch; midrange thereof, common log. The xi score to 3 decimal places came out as 0.540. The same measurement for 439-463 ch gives 0.449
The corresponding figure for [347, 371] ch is 0.518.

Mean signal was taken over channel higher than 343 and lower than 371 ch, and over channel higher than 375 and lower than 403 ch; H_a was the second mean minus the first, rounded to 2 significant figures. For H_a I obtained 1.0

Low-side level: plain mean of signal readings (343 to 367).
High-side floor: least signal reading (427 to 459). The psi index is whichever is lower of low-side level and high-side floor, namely 5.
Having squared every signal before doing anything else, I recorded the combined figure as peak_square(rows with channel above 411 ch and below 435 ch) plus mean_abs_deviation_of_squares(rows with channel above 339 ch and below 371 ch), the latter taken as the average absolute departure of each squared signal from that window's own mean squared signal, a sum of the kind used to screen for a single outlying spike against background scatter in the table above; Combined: 134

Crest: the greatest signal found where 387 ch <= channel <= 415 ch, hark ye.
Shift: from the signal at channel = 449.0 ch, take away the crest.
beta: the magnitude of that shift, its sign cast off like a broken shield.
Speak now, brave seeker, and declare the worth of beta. 6.2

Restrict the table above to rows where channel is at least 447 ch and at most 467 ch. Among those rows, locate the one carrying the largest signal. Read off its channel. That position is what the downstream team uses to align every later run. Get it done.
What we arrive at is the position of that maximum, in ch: 465.0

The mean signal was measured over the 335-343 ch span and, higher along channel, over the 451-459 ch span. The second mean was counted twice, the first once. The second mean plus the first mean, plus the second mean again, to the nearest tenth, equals 32.2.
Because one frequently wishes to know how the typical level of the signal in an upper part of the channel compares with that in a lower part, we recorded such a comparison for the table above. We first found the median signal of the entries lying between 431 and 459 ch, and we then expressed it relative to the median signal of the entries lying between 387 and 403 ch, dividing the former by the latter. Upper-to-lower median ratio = 0.54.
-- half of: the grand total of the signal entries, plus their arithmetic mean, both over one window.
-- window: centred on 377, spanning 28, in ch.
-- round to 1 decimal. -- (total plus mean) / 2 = 44.5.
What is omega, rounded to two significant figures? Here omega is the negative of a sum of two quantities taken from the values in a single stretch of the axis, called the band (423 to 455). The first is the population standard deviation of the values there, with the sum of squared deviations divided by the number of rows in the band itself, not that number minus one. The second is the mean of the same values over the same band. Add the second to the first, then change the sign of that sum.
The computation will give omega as -9.5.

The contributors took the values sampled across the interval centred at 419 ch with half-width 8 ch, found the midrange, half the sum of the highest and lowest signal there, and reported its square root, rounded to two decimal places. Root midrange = 3.29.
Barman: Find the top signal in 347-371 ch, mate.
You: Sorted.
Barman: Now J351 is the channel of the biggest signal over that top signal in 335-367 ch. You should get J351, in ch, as 345.0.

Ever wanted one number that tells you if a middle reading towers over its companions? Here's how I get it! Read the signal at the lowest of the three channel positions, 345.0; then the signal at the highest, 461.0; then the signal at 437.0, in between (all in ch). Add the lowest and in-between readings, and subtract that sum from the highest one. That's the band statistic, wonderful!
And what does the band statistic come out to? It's -6.2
